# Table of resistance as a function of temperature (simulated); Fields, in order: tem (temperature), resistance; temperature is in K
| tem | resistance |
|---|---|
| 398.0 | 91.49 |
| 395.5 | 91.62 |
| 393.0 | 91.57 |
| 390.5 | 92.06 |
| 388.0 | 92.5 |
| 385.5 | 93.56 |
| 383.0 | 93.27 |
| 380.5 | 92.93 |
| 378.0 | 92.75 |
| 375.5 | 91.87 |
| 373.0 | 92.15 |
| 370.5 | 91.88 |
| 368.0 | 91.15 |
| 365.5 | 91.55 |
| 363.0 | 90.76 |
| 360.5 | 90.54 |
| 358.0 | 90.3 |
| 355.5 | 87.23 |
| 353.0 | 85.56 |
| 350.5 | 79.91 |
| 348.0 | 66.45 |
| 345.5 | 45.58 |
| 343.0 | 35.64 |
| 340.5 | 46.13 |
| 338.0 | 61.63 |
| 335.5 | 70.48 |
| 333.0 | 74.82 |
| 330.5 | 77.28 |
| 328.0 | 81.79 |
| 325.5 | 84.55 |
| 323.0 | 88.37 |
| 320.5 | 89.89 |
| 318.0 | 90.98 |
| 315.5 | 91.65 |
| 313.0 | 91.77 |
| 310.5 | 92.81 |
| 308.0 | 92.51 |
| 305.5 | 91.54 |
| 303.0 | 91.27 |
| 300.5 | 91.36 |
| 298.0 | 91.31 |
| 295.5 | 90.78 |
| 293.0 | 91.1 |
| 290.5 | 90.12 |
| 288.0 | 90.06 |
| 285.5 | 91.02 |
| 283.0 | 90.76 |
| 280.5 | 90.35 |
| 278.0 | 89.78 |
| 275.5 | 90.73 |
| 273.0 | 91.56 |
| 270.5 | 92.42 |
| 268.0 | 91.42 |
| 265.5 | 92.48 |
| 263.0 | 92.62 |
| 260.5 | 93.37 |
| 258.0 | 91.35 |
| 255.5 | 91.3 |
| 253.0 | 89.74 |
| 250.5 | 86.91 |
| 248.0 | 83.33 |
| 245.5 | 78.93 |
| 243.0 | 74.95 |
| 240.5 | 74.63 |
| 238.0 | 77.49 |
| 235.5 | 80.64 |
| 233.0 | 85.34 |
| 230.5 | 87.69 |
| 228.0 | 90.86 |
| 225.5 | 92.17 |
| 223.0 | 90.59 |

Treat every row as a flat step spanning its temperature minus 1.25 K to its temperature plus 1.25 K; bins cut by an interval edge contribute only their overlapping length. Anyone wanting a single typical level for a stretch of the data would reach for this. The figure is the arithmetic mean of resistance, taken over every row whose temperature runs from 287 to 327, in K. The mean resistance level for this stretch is 91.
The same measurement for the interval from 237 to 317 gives 89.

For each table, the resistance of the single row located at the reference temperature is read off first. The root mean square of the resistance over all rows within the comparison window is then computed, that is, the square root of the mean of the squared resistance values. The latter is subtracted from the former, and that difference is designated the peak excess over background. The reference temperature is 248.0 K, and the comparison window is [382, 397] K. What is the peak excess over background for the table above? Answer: -9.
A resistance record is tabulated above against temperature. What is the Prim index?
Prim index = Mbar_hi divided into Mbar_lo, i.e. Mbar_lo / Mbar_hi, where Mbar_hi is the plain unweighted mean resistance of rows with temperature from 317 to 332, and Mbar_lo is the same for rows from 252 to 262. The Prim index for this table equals 1.07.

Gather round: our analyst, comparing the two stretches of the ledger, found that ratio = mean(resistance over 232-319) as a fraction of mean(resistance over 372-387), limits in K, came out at 0.96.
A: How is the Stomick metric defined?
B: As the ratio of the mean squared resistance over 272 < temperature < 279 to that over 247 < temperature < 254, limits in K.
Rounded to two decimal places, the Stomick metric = 1.09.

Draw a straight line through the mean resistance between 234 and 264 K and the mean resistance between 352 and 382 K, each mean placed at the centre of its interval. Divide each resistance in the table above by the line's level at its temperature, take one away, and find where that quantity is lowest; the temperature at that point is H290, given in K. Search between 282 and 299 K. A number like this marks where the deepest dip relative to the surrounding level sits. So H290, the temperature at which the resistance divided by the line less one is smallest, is 290.5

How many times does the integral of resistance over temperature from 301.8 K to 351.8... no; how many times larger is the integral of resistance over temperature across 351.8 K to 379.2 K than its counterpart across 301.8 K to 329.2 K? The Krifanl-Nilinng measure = 1.01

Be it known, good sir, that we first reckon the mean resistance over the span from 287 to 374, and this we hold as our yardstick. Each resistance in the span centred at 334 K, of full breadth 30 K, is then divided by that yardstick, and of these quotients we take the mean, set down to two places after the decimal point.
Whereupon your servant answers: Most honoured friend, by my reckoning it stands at 0.83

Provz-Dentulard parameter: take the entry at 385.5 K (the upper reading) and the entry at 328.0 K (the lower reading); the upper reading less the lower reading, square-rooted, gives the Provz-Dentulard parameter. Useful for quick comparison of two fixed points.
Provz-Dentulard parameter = 3.4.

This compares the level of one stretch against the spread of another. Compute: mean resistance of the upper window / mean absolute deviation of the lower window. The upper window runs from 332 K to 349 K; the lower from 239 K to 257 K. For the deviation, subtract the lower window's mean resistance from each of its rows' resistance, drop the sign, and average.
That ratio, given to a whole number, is 10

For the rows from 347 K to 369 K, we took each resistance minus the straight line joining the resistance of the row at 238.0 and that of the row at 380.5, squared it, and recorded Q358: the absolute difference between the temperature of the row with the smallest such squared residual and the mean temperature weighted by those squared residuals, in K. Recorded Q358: 9.4 K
